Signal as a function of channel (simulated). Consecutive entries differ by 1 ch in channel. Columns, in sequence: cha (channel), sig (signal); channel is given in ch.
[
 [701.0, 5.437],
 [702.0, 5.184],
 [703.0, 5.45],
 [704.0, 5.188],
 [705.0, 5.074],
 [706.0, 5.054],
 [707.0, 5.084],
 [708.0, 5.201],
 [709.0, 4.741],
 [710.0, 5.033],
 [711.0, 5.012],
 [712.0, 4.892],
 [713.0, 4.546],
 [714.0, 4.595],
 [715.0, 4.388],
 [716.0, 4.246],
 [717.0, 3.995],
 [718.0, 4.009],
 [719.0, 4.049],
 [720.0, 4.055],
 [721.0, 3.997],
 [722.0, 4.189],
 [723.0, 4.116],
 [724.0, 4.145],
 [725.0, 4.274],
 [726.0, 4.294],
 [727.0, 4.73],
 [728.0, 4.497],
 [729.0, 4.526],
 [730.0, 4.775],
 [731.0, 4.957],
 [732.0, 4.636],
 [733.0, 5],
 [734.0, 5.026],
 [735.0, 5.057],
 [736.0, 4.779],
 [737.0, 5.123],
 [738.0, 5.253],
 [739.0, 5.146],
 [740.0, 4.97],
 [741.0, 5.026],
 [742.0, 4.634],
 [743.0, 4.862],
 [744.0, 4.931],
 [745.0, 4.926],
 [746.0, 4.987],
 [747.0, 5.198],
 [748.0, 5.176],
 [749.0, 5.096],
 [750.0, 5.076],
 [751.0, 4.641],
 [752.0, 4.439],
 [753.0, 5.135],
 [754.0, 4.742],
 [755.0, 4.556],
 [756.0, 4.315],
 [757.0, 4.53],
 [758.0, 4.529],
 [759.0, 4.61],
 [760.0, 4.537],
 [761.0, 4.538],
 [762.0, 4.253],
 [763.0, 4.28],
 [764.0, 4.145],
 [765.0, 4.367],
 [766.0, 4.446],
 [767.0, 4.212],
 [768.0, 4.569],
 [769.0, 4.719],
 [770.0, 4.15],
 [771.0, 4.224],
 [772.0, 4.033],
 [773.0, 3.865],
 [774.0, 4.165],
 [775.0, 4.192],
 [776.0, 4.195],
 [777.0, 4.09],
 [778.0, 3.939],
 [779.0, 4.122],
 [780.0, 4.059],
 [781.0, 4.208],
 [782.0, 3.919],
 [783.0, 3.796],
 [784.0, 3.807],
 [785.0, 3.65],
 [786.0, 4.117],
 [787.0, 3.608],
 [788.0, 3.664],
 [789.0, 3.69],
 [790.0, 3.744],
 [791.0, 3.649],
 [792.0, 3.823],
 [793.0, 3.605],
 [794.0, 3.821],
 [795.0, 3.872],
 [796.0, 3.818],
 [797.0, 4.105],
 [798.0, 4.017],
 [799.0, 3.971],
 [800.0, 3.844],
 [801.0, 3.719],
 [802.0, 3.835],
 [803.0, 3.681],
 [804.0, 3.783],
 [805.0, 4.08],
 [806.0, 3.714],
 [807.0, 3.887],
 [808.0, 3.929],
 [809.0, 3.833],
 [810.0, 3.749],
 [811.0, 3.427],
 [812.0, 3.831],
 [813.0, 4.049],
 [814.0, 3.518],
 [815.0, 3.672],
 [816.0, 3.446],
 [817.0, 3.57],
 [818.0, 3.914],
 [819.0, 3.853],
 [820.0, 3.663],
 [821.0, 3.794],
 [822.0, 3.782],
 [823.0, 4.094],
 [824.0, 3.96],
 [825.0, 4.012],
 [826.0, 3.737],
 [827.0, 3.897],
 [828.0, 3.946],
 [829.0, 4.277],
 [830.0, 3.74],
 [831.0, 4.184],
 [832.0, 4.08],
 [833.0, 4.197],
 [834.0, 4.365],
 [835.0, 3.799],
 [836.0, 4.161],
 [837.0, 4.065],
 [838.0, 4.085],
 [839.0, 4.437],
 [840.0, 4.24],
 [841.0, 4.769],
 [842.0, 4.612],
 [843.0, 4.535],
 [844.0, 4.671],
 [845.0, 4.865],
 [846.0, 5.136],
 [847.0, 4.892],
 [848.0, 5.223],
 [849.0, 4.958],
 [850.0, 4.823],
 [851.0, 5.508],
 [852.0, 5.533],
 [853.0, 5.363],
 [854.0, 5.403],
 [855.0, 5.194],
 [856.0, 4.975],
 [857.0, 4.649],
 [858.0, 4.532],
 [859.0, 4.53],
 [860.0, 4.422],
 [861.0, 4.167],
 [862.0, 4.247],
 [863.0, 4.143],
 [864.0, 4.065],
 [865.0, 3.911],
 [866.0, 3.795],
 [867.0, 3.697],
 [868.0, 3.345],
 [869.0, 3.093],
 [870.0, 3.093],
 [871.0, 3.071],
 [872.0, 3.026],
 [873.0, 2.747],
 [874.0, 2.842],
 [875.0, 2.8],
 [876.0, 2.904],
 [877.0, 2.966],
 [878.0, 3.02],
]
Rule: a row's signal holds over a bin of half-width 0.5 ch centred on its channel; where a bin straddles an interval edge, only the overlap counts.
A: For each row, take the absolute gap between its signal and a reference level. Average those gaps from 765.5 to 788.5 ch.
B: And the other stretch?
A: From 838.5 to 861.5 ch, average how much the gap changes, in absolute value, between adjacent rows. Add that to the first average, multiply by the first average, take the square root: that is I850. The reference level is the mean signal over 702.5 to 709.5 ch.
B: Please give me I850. 1.11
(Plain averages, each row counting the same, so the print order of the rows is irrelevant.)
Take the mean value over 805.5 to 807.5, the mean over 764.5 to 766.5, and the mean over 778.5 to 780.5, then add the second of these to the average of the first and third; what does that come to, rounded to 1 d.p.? 8.4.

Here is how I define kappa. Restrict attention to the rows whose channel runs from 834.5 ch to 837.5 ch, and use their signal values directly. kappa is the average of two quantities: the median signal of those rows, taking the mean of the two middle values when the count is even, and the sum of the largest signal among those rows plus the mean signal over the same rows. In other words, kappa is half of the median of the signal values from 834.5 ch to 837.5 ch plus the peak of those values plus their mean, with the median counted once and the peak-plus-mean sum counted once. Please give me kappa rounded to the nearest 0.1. 6.1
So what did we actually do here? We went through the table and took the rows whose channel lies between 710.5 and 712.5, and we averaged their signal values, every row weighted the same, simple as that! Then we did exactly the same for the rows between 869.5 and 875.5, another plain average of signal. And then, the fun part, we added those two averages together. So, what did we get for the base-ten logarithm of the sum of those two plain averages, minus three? -2.10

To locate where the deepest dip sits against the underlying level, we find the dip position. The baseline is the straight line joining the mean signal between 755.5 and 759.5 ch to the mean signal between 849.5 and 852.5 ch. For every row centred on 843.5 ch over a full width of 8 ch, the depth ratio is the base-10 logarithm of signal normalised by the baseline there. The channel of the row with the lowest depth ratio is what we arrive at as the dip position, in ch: 840.0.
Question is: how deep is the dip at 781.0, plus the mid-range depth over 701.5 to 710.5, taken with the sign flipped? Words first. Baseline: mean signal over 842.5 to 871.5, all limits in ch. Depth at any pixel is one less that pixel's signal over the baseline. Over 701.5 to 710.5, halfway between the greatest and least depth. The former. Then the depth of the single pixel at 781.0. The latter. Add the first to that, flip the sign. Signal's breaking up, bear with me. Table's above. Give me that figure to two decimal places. 0.08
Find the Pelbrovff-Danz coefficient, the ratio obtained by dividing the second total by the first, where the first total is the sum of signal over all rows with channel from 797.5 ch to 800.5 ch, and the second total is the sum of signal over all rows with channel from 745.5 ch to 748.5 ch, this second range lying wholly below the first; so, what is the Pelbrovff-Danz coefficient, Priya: 1.30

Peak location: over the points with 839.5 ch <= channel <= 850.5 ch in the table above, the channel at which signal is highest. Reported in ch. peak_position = 848.0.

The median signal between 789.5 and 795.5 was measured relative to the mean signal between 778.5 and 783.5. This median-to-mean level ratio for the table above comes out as 0.94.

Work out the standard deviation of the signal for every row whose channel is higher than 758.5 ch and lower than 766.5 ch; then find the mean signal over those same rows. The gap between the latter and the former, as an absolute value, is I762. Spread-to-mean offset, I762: 4.2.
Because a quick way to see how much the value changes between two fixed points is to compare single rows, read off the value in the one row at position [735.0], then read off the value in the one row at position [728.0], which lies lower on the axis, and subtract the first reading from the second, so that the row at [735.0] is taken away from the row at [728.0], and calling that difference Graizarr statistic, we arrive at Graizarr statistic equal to -0.56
